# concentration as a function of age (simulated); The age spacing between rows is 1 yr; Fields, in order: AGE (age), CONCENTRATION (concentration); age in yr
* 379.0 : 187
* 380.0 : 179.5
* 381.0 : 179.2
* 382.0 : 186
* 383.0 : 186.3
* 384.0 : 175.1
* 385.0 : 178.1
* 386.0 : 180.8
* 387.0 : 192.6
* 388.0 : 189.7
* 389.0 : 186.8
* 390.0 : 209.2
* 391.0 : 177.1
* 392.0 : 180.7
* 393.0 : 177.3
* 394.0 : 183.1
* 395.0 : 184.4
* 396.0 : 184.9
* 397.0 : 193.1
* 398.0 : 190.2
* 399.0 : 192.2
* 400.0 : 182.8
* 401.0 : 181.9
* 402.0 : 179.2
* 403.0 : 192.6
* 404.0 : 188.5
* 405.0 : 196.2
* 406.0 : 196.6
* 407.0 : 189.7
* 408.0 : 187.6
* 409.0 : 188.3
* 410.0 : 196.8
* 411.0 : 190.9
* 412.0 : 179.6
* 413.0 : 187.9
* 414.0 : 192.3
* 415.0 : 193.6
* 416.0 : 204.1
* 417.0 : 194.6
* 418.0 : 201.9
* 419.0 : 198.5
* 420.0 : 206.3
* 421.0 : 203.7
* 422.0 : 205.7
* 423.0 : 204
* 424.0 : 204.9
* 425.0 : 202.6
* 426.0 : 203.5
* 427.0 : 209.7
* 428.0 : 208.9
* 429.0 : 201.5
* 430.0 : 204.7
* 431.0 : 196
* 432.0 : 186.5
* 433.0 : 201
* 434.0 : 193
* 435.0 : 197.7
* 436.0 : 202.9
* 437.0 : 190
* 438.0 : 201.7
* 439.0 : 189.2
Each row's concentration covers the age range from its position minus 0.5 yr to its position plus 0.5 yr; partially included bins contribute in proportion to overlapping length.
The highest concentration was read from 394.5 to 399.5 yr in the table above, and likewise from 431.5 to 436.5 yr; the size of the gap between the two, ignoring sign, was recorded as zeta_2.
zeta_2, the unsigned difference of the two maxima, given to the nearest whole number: 10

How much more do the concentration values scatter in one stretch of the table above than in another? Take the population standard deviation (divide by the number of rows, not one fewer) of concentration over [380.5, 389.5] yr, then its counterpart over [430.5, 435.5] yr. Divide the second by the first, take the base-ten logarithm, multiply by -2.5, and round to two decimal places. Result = 0.12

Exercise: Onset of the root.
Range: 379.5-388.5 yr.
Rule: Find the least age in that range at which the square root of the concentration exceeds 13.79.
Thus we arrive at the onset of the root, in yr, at 387.0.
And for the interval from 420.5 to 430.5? 421.0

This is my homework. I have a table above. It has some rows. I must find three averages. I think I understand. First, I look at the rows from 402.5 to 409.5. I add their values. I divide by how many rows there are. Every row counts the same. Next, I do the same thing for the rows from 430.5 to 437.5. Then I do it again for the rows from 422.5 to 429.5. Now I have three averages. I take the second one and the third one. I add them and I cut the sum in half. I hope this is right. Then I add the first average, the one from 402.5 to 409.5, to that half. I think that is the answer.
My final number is 392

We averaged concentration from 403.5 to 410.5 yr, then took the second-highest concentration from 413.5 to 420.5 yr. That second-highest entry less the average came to 12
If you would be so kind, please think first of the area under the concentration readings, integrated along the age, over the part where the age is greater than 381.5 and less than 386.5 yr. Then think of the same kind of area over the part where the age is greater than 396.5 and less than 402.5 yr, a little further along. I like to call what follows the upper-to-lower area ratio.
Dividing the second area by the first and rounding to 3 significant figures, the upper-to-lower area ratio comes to 1.24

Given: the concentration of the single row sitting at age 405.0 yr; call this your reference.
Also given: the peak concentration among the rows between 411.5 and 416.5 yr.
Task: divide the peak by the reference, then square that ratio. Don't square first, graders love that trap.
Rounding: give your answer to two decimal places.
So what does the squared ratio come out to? 1.08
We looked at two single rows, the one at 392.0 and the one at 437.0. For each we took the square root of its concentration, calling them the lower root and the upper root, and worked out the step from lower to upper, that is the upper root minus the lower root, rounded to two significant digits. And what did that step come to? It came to 0.34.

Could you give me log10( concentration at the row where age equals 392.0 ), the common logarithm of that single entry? 2.26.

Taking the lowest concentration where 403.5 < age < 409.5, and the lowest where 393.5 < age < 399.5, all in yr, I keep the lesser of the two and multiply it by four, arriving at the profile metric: 732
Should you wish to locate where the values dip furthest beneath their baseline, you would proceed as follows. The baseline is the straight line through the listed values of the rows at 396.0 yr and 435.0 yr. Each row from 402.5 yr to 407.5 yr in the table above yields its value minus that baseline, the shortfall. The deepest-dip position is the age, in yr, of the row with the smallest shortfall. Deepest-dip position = 404.0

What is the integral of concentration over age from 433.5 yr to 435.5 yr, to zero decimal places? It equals 391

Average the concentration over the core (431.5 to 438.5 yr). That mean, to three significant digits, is 196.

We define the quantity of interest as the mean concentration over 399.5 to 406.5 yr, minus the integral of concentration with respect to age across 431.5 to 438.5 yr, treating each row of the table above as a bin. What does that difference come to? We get -1185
